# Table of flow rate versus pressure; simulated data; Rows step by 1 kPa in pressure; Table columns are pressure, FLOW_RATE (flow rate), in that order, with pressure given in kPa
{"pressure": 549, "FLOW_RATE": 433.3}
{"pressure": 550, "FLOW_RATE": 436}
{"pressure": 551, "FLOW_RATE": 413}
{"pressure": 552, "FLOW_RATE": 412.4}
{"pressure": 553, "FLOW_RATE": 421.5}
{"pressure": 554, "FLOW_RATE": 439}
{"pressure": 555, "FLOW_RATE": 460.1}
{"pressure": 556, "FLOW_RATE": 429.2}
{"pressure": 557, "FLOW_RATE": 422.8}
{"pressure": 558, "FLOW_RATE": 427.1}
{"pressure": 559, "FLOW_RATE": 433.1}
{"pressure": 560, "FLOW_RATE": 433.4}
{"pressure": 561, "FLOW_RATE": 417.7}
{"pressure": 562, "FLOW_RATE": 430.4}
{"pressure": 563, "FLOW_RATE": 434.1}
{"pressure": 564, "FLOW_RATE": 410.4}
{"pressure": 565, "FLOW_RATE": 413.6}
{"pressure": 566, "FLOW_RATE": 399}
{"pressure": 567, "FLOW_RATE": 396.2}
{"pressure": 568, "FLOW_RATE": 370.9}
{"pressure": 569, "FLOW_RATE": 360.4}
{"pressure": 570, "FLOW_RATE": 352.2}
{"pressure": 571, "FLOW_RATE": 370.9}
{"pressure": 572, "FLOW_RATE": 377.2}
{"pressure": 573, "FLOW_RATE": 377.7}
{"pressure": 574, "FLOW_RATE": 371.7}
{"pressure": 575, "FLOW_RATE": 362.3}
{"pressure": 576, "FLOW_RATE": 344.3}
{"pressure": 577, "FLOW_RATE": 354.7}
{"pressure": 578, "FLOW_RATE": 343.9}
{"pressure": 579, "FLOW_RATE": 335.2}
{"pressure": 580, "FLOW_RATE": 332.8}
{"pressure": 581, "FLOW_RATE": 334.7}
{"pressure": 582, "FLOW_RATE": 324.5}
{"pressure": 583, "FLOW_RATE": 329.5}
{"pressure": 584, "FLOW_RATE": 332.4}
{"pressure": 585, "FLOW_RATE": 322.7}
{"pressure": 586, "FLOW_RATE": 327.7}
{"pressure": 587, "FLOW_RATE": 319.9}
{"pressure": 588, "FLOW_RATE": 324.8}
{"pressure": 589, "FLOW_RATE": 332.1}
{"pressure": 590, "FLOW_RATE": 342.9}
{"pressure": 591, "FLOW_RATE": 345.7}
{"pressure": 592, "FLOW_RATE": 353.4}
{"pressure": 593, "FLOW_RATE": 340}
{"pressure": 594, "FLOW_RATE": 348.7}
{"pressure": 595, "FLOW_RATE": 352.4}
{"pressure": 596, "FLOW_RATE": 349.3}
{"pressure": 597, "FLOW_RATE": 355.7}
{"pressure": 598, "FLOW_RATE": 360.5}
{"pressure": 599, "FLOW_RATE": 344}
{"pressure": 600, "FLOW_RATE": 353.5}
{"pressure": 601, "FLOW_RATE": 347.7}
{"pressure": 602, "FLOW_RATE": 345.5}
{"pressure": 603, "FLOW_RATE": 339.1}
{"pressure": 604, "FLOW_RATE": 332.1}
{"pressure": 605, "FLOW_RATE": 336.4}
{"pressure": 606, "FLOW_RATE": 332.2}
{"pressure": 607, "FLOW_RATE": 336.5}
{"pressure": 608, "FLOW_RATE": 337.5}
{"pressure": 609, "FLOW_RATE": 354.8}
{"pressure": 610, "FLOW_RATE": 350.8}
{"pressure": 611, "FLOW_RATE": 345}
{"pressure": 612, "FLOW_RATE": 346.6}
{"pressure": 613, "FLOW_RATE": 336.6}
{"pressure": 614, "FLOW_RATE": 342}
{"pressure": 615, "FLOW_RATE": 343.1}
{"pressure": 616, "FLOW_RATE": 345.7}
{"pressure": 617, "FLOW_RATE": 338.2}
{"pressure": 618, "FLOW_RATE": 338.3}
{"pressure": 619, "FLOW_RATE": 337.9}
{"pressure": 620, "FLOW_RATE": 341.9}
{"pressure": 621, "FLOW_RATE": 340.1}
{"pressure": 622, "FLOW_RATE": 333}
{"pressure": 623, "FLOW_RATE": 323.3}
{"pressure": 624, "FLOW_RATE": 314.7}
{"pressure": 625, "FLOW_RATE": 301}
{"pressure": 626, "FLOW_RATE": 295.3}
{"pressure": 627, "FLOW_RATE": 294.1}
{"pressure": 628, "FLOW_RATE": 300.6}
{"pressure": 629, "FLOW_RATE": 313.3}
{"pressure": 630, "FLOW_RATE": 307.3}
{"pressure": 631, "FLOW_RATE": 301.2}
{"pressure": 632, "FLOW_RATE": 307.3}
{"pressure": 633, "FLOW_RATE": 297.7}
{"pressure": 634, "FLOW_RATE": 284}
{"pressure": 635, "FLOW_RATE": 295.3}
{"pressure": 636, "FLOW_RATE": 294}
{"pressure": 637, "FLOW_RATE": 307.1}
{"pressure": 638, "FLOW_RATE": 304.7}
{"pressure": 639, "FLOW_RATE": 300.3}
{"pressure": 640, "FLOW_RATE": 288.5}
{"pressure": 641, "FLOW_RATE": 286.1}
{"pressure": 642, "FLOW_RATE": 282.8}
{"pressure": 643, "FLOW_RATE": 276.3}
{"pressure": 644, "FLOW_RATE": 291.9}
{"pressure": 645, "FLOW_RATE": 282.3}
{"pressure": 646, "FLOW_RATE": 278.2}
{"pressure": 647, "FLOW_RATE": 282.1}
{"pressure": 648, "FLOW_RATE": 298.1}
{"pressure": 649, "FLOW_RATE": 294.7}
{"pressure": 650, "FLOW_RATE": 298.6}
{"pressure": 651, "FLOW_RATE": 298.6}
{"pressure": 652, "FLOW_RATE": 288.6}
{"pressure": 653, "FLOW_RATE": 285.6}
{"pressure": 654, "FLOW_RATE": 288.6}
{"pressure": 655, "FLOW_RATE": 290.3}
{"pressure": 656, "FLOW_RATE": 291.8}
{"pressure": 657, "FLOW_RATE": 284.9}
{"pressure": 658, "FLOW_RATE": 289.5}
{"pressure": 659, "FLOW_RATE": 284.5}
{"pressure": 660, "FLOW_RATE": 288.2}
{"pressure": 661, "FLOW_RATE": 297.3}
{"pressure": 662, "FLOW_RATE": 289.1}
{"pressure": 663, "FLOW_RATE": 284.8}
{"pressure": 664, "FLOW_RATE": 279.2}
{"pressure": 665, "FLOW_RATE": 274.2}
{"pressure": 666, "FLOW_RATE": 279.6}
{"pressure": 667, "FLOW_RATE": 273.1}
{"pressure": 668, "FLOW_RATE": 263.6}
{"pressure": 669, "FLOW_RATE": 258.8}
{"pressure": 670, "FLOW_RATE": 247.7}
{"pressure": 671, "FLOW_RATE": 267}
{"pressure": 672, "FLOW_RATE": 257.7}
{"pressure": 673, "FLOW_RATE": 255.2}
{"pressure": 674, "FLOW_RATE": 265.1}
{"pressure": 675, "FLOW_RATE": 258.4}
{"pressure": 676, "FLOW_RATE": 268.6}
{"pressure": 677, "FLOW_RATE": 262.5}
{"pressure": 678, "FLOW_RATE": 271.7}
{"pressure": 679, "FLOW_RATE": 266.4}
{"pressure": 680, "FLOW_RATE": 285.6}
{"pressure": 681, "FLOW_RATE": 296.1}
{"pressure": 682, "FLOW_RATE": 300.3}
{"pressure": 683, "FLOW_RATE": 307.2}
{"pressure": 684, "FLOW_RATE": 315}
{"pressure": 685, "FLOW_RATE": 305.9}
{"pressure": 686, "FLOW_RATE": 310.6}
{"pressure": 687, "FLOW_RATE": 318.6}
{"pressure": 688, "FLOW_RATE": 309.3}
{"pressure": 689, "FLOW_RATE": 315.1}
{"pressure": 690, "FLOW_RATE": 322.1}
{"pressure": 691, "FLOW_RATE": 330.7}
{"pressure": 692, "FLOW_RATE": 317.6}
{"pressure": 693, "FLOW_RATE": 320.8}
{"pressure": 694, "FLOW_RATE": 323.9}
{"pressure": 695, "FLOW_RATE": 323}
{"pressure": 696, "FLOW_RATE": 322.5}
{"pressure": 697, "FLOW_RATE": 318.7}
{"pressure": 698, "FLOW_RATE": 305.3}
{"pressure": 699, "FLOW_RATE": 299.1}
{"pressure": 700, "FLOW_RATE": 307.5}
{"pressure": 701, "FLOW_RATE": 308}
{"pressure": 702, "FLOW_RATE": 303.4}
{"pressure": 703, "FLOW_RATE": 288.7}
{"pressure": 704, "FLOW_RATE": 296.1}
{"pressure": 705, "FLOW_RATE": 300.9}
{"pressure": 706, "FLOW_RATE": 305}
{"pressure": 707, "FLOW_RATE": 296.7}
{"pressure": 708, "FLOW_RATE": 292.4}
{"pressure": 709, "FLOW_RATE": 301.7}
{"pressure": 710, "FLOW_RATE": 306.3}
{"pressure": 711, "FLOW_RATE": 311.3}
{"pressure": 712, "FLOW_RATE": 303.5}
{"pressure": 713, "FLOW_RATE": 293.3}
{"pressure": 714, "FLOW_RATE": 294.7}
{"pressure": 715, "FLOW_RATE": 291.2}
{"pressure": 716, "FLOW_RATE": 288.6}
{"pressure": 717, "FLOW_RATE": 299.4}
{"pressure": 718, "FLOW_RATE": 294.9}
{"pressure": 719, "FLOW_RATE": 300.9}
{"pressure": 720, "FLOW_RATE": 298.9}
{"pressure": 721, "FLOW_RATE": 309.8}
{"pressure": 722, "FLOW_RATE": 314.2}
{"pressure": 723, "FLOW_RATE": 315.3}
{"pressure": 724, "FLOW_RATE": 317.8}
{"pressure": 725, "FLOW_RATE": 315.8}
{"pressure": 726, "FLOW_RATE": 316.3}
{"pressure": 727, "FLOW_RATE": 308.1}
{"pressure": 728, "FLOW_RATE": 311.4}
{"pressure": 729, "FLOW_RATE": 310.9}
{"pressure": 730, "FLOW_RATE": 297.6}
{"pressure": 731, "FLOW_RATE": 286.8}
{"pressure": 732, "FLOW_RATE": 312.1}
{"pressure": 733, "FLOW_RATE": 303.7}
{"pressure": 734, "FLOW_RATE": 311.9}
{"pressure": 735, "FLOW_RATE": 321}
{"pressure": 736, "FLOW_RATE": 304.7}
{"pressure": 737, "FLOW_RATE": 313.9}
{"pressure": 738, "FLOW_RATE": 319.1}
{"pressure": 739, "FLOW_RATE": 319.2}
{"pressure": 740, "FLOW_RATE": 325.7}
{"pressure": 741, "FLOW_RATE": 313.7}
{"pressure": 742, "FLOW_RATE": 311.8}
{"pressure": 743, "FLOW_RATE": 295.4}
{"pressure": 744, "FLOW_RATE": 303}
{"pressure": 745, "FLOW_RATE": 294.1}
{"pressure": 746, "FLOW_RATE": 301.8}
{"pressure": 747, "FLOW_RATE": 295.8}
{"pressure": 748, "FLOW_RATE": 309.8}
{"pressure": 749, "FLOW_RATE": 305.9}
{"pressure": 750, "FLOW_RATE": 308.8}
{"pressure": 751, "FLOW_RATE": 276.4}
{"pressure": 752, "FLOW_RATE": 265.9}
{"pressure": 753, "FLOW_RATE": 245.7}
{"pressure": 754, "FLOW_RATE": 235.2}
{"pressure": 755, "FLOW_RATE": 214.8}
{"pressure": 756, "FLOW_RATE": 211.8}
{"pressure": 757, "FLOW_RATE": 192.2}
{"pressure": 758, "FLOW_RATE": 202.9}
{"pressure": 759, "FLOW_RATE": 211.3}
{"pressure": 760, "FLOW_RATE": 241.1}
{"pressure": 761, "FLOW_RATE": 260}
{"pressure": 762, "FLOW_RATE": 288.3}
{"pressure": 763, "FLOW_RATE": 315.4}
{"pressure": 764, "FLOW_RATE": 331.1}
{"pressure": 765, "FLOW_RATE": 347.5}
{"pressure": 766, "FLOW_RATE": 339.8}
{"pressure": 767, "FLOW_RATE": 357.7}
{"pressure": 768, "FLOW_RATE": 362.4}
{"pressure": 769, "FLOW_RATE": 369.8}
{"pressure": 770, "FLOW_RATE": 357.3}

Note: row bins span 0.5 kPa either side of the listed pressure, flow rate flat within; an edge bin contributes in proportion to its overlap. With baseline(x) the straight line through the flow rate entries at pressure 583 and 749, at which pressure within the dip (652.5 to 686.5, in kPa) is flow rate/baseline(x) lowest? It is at 670 kPa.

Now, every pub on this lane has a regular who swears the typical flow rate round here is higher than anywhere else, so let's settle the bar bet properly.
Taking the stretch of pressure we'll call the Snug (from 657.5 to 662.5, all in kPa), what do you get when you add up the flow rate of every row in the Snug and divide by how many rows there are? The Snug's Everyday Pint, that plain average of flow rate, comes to 290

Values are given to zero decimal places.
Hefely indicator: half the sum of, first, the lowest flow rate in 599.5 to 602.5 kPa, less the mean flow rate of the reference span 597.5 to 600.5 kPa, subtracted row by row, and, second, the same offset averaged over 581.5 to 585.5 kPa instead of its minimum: -16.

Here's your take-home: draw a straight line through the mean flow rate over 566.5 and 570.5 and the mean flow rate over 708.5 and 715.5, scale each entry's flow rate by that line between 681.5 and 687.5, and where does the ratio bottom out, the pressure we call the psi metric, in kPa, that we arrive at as 682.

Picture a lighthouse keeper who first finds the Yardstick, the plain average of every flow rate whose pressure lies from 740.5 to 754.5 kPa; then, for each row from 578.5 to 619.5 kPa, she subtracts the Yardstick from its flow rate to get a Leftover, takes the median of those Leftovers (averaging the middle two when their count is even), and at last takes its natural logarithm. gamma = 3.9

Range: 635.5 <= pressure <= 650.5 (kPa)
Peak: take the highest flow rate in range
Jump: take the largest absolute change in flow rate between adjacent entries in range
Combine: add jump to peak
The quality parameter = 323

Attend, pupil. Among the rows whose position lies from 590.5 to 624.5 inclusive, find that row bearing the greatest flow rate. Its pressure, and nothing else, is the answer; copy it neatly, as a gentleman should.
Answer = 598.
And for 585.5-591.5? 591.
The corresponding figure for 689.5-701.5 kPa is 691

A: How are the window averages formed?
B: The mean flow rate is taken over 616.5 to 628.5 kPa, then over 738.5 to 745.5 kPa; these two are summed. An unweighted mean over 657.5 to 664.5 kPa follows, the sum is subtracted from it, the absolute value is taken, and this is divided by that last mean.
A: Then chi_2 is 1.19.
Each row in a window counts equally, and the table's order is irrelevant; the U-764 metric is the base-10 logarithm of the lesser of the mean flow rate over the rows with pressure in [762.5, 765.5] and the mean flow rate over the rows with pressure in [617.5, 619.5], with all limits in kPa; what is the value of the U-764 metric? 2.52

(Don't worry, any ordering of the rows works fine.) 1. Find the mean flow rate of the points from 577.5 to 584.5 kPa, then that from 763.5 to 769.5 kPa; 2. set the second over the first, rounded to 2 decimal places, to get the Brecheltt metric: 1.05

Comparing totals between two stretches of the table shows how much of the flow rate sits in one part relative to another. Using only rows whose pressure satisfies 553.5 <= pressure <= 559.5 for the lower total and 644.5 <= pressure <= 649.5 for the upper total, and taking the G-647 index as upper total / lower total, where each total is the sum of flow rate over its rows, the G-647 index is 0.55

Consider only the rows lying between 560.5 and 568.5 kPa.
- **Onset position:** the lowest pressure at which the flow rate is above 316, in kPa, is 561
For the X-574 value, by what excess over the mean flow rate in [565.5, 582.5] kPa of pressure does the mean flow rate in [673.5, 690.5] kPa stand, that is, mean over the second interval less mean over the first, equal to -66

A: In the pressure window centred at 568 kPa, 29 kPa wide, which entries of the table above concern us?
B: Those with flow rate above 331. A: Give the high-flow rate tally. 28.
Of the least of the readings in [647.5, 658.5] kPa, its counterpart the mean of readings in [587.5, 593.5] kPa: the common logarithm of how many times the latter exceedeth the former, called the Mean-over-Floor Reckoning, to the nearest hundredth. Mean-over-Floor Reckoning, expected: 0.08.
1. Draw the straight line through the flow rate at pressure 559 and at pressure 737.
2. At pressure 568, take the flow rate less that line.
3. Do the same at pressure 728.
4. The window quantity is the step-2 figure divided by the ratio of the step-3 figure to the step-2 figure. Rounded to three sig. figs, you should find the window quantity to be -370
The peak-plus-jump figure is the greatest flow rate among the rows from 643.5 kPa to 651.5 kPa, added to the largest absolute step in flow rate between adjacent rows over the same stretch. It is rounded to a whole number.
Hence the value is 315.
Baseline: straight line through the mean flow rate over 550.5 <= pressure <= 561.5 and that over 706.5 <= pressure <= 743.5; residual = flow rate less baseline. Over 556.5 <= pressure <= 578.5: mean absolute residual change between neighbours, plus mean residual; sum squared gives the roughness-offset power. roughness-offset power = 350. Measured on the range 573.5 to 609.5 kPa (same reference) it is 2861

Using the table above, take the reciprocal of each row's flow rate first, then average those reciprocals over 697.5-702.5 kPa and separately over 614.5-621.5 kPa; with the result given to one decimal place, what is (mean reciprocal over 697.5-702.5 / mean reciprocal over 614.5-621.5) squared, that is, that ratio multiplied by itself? 1.3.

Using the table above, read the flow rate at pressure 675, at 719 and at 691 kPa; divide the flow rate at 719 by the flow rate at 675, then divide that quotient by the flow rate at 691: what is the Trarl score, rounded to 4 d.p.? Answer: 0.0035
